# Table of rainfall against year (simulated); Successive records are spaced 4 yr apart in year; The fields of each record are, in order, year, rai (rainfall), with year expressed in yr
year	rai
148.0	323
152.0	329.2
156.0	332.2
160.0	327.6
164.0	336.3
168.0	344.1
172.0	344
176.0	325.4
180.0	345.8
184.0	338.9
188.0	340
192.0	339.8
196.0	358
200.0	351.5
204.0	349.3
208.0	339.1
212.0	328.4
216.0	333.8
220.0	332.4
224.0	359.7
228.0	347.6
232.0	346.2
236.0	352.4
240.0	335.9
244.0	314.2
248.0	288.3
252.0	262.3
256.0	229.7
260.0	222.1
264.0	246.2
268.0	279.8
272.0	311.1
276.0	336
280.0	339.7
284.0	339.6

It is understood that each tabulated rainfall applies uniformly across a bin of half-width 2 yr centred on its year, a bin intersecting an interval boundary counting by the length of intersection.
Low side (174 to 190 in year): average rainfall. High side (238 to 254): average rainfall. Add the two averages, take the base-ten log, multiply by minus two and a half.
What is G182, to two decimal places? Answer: -7.01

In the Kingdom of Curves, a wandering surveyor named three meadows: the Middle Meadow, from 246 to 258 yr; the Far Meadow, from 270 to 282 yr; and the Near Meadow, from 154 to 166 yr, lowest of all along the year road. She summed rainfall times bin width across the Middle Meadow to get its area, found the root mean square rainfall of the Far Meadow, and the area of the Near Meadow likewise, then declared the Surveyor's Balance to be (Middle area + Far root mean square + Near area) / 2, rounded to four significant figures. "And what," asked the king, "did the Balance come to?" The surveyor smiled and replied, 3717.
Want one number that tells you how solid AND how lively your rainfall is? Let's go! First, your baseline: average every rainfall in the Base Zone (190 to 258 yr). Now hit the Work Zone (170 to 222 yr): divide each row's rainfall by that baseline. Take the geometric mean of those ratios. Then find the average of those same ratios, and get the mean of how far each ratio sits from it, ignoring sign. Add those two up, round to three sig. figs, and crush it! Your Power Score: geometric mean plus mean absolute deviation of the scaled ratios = 1.06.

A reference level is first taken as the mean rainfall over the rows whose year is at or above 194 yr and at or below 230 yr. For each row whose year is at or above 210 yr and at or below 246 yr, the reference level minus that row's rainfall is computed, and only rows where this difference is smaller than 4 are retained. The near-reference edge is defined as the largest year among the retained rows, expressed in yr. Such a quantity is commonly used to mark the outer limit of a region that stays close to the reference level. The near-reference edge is 236.0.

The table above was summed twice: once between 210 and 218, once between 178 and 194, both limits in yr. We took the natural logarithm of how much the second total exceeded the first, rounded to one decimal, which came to 6.6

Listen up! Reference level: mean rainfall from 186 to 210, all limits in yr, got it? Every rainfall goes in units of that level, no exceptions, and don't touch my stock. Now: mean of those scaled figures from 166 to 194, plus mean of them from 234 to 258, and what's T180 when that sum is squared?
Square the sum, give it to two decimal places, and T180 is 3.38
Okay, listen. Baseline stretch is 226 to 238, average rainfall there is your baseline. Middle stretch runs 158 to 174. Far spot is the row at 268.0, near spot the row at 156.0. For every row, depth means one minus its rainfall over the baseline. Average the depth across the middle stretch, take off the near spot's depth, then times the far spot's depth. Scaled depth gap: -0.003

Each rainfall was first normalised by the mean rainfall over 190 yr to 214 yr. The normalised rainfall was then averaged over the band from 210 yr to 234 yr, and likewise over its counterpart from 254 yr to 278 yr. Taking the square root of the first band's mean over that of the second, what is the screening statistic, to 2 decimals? 1.12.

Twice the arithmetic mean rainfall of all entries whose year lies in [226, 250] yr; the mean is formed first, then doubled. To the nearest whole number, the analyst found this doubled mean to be 662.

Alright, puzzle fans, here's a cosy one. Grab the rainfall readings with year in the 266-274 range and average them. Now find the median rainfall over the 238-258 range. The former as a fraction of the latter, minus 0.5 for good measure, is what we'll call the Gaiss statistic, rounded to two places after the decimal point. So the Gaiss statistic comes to 0.52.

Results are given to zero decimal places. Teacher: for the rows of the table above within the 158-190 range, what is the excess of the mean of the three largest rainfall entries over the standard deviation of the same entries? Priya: 337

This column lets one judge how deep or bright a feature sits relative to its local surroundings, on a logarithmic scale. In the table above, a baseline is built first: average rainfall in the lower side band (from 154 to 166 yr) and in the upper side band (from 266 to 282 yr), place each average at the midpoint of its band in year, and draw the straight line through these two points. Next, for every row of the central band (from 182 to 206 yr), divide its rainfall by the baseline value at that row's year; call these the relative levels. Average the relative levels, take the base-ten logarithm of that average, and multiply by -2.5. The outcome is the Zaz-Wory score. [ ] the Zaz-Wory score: -0.06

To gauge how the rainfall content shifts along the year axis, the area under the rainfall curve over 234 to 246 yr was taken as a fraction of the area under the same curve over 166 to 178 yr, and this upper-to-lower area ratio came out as 0.99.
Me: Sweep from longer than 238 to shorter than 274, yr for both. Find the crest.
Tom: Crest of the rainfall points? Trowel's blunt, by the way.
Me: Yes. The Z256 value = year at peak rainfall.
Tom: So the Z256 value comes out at 240.0 yr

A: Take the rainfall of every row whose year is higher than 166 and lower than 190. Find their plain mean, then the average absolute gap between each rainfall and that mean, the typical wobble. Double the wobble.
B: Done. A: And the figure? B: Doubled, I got 10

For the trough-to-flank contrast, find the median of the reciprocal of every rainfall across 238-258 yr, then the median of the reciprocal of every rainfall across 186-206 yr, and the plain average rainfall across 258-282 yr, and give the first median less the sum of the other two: -289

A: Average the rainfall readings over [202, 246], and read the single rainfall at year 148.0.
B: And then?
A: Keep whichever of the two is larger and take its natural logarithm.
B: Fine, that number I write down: 5.83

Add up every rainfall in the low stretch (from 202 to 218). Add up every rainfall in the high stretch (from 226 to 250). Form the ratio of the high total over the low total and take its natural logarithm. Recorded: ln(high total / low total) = 0.38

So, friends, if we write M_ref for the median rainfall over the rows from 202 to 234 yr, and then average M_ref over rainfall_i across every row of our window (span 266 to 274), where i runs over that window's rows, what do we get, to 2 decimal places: 1.16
